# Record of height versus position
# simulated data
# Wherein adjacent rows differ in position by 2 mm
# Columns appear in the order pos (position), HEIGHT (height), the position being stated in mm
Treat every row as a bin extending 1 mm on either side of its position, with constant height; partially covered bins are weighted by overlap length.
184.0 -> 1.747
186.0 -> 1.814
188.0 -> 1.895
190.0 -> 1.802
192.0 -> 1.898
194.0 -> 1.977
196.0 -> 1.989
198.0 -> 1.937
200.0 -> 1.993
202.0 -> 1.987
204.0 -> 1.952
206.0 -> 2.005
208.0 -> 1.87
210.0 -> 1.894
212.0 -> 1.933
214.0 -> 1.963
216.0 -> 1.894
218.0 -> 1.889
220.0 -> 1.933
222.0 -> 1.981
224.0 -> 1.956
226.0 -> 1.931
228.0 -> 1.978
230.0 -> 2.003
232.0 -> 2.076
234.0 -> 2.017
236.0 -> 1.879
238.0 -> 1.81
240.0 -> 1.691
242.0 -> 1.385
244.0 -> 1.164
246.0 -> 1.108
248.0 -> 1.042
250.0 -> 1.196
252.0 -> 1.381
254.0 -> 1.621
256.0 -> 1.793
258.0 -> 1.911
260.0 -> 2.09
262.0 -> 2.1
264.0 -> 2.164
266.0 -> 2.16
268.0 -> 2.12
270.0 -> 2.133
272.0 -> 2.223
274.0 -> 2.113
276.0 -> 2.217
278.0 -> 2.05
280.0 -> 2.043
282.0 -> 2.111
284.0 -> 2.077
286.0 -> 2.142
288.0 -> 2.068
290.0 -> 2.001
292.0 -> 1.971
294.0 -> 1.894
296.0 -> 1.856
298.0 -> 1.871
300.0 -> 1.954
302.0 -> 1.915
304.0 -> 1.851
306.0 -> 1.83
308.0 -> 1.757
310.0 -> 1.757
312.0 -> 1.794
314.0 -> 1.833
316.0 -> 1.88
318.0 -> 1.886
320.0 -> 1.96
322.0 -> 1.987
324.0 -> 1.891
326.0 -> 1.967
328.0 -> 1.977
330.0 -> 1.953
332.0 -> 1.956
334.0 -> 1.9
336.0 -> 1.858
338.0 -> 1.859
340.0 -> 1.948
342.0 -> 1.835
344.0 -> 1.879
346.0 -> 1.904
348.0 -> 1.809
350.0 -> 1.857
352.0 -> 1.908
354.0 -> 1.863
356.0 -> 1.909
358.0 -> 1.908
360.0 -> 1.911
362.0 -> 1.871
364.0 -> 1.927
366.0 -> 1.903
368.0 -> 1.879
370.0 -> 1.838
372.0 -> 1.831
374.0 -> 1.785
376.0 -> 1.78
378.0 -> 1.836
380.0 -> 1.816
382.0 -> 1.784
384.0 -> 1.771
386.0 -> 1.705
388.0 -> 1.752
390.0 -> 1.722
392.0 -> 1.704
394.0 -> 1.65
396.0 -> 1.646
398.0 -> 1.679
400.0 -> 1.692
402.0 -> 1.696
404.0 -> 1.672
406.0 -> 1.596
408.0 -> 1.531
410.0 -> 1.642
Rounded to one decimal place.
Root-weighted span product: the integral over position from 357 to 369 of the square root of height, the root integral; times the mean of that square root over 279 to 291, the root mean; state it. 23.8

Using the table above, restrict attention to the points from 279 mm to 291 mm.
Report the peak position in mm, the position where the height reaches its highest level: 286.0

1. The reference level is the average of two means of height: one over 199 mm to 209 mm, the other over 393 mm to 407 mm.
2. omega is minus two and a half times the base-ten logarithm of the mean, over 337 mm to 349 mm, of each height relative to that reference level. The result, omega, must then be -0.036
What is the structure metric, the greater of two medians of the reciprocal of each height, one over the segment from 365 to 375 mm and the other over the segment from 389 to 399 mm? 0.60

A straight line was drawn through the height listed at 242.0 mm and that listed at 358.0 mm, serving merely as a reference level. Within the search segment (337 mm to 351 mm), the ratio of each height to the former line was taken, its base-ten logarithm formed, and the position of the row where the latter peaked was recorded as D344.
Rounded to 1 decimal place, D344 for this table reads 340.0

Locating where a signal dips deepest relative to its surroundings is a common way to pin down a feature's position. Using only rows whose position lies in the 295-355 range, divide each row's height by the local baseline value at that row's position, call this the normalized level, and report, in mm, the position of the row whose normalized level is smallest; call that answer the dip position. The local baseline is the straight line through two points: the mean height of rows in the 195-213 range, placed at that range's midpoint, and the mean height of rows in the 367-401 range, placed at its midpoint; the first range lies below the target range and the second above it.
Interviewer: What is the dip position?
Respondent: 308.0 mm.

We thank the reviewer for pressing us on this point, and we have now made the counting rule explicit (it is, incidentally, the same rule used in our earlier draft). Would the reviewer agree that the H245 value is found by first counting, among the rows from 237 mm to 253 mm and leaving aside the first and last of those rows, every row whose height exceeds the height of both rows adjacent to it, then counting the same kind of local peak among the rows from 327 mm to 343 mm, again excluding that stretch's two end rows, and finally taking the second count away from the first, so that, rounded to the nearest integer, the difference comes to -2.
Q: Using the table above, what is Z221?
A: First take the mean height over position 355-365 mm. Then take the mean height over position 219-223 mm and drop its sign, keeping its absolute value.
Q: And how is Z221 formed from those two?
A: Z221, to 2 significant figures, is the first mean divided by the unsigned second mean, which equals 0.97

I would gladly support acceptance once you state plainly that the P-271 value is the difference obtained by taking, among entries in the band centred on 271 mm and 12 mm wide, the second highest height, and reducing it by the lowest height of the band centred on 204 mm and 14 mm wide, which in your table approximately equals 0.35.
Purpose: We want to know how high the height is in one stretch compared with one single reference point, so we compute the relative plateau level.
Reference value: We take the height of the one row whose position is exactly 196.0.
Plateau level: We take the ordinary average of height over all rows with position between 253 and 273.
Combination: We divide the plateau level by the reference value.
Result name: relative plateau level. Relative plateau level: 1.02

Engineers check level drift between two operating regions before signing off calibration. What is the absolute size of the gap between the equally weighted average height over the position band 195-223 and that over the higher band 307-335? 0.052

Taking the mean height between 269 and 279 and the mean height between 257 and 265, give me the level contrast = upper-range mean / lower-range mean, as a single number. 1.04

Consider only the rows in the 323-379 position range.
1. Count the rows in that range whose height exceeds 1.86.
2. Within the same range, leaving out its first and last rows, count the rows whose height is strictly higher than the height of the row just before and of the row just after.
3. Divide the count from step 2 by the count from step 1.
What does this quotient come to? 0.444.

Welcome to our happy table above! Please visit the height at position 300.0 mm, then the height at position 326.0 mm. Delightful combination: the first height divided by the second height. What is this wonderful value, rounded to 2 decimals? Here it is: 0.99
